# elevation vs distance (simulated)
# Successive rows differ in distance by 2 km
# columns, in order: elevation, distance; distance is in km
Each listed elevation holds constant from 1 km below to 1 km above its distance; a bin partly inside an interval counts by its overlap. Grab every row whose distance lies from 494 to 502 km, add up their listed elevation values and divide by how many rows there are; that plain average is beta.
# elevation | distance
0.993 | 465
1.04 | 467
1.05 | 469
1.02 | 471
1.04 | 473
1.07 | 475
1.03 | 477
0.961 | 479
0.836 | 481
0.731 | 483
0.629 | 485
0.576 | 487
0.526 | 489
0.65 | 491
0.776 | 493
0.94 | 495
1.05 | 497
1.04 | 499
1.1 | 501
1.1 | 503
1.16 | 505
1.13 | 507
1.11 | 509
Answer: 1.03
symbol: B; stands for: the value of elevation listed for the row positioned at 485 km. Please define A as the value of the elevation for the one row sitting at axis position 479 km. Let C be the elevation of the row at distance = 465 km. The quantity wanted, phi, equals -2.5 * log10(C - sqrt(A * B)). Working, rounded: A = 0.961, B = 0.629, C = 0.993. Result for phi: 1.7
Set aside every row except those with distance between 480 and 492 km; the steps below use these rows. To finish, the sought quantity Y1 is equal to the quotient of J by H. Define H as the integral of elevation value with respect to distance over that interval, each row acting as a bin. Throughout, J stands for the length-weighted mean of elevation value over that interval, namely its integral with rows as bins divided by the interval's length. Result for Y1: 0.08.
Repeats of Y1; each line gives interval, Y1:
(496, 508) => 0.08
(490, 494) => 0.25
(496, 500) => 0.25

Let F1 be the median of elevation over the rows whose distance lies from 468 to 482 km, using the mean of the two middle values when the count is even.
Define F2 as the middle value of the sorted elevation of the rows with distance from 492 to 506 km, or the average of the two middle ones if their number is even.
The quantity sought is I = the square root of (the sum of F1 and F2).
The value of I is 1.44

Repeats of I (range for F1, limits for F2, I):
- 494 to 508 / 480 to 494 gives 1.32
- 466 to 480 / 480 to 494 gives 1.30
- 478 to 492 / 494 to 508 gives 1.32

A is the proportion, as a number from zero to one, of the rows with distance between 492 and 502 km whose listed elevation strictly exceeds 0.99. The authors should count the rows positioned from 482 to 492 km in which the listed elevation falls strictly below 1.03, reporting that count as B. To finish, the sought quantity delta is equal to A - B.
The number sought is -4.4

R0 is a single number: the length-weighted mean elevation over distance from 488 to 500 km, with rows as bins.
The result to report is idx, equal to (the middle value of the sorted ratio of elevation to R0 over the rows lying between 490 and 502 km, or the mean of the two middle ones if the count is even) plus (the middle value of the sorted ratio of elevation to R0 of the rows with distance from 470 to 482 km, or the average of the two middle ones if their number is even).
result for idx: 2.43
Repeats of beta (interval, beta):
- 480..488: 0.69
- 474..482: 0.97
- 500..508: 1.12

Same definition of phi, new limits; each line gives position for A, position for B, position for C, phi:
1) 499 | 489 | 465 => 1.5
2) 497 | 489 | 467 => 1.3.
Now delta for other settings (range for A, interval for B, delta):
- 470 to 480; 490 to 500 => -2.2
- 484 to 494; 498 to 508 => 0.0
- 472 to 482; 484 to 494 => -4.4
